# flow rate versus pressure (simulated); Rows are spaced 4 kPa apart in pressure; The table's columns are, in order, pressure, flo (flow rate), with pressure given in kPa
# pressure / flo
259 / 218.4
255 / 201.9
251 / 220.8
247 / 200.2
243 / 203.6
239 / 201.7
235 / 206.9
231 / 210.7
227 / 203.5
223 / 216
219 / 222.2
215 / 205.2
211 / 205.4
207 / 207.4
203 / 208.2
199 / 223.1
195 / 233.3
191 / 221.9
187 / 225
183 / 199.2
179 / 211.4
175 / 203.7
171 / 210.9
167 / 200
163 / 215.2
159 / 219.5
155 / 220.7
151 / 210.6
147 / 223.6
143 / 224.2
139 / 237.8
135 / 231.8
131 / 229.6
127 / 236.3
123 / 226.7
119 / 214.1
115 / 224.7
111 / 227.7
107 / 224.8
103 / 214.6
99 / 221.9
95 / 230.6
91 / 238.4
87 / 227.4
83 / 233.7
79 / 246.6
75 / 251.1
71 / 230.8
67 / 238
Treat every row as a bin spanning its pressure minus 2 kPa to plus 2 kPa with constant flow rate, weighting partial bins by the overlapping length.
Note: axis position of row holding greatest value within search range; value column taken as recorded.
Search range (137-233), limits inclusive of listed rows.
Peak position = 139 kPa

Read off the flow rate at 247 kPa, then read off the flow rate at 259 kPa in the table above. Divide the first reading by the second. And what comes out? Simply 0.92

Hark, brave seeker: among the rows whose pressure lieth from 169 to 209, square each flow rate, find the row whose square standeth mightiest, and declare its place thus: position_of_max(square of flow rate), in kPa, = 195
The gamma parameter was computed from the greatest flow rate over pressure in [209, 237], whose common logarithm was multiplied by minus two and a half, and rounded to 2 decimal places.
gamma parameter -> -5.87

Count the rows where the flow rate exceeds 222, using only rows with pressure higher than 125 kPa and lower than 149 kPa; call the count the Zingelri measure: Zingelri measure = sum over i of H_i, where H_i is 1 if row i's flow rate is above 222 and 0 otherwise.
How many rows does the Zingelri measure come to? 6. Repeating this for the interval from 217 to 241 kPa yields 1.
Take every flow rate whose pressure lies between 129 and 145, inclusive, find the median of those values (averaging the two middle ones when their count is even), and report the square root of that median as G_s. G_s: 15.2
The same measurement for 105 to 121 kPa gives 15.0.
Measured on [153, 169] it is 14.7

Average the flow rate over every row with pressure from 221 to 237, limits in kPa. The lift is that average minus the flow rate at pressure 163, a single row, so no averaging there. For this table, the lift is -5.9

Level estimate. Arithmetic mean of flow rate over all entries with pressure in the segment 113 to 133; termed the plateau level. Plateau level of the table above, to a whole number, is 226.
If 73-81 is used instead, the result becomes 249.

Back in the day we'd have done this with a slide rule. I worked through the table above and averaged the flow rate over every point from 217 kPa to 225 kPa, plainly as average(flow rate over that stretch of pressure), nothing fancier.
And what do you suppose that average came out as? 219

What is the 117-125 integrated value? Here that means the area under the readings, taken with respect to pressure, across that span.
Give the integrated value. 1763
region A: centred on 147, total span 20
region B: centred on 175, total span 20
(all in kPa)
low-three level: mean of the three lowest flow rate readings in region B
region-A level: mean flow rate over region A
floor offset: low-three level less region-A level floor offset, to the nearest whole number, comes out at -22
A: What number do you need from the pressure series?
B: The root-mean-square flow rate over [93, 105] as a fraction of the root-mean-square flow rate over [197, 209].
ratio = 1.04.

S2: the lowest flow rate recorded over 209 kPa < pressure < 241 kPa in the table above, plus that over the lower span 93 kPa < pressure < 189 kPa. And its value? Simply 401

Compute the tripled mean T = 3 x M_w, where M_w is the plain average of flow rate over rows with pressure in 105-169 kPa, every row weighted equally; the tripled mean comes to 669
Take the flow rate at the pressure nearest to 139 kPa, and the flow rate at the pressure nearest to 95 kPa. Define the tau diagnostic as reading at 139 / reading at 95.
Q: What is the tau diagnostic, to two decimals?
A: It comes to 1.03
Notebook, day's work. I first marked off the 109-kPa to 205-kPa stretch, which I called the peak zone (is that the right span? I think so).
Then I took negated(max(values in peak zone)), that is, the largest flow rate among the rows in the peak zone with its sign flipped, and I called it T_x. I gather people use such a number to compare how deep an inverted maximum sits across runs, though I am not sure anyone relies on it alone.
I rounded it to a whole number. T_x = -238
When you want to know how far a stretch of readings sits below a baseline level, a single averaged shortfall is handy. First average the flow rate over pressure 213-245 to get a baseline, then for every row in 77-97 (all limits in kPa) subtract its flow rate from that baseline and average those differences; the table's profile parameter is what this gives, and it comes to -27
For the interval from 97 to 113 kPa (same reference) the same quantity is -14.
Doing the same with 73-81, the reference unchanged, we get -40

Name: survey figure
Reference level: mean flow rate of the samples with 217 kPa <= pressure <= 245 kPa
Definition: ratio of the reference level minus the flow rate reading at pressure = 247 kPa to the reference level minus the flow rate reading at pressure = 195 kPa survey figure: -0.38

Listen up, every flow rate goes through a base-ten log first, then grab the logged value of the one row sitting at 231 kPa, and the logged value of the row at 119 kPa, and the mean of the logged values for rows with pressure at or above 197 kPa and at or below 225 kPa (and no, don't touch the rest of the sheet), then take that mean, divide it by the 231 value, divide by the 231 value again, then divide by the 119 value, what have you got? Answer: 0.185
